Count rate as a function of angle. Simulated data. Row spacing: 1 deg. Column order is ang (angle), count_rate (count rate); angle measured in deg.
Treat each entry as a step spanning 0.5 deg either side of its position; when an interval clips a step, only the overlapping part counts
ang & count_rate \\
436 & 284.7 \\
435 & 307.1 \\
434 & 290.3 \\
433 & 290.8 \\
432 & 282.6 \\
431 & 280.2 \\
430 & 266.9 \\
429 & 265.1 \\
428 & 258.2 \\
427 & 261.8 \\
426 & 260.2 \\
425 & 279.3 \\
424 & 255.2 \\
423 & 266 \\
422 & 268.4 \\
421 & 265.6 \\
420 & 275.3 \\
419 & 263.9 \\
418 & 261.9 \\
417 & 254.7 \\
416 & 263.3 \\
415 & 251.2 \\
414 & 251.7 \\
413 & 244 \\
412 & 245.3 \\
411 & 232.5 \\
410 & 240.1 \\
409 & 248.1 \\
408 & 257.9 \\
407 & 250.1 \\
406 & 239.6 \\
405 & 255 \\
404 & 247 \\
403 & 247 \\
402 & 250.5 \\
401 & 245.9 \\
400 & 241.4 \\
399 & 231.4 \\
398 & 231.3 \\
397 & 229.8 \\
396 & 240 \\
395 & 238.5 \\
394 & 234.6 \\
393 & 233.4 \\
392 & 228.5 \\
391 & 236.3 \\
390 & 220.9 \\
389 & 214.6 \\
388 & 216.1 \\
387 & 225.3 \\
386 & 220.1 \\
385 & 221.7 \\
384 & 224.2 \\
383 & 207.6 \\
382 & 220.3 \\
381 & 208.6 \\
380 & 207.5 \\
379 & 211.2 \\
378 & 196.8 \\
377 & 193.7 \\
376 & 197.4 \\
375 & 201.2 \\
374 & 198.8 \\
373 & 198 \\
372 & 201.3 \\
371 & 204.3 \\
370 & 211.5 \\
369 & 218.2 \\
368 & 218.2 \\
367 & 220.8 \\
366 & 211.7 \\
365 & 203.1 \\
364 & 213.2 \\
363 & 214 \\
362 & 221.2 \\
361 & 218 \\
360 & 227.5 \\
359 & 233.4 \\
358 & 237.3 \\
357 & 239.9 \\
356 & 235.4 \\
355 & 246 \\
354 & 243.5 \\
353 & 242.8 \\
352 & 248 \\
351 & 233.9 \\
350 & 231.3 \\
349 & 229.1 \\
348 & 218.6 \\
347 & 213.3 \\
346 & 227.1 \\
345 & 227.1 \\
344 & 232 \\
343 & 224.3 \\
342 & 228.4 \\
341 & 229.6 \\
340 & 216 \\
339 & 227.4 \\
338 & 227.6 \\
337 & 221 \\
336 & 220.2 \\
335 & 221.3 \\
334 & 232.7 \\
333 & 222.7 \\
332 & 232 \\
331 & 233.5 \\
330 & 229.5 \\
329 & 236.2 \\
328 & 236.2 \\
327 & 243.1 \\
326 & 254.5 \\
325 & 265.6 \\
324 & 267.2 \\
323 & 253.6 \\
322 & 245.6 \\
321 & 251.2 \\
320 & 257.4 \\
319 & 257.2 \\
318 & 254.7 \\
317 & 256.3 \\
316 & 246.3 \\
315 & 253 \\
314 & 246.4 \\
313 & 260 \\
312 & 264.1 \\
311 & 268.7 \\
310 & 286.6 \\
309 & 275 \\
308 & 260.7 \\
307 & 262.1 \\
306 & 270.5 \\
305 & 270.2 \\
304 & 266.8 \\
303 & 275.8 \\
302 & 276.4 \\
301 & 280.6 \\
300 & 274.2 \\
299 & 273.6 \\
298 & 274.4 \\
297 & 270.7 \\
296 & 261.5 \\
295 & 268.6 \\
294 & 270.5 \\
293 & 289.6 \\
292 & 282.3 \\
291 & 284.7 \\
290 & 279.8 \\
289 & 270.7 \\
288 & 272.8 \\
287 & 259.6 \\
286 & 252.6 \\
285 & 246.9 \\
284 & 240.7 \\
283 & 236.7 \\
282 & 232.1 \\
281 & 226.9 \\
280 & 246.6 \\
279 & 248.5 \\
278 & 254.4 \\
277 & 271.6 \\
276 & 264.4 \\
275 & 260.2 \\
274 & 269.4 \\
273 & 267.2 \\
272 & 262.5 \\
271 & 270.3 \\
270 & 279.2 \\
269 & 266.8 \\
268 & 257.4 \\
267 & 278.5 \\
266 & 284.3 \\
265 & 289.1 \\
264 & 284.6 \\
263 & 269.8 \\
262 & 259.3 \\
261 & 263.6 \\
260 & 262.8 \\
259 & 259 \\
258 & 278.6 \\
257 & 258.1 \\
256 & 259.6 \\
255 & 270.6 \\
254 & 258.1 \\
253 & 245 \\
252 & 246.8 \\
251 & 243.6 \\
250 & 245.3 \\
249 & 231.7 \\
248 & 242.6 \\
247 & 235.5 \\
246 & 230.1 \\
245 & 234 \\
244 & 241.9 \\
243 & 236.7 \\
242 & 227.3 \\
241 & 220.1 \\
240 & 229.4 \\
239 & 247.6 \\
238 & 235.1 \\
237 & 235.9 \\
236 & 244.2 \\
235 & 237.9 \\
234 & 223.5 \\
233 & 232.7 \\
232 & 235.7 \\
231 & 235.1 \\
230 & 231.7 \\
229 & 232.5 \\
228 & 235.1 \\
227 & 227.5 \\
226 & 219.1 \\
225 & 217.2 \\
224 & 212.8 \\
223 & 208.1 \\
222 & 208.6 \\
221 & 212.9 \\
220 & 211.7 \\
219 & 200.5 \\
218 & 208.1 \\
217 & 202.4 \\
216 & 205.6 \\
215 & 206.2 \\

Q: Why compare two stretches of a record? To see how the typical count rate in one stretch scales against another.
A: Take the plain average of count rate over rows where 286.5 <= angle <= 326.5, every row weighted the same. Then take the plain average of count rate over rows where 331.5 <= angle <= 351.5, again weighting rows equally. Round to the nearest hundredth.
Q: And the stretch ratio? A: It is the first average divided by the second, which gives 1.18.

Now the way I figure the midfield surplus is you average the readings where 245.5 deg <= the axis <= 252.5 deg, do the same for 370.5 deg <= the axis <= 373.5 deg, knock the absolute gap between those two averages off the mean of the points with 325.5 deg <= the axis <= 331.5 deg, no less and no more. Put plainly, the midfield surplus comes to 201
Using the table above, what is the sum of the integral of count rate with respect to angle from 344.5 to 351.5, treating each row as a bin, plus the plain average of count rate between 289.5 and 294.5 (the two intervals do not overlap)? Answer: 1862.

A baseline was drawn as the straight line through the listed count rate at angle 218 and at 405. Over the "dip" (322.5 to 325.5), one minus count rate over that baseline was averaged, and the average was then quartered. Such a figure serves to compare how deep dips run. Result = -0.029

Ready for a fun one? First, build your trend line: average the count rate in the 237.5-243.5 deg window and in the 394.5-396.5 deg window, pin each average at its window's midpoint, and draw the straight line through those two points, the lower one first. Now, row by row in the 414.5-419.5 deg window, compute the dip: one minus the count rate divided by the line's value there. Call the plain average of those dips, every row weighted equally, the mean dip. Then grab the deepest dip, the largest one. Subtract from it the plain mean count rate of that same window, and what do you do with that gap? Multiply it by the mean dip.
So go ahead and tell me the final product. 20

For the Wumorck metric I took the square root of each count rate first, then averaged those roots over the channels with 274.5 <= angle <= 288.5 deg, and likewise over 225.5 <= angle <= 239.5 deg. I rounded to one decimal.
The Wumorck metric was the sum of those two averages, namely 31.1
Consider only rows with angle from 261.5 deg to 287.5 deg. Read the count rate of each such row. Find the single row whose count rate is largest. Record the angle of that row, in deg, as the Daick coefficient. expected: 265 deg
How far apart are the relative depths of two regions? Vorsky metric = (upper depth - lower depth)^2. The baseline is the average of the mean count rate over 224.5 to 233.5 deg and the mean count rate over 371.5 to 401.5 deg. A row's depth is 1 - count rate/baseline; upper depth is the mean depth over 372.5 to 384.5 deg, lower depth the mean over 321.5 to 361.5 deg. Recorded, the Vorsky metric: 0.016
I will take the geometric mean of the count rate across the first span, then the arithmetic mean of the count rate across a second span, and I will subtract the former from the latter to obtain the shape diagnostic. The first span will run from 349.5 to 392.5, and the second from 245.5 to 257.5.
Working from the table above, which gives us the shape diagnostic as 29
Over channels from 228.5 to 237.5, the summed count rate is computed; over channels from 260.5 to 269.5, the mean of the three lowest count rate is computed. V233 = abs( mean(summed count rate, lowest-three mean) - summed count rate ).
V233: 925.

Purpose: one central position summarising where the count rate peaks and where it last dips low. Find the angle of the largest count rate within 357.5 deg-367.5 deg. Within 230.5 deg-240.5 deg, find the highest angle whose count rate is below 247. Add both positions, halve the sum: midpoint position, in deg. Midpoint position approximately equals 299.0 deg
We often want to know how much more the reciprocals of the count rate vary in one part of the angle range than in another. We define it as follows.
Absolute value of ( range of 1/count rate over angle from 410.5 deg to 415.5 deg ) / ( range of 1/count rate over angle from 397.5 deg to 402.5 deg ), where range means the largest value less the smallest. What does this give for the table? 0.99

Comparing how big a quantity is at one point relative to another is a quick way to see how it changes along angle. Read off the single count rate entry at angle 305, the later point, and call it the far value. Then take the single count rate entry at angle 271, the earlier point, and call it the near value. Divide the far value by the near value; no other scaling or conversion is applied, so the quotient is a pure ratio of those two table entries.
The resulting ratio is 1.00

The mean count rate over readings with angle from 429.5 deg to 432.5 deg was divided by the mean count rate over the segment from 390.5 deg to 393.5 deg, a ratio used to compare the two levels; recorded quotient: 1.19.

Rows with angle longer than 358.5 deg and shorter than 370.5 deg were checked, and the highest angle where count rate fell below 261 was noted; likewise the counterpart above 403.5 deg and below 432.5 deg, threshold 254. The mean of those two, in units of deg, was 392.5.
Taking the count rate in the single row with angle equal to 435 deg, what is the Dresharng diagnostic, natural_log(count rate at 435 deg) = 5.73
